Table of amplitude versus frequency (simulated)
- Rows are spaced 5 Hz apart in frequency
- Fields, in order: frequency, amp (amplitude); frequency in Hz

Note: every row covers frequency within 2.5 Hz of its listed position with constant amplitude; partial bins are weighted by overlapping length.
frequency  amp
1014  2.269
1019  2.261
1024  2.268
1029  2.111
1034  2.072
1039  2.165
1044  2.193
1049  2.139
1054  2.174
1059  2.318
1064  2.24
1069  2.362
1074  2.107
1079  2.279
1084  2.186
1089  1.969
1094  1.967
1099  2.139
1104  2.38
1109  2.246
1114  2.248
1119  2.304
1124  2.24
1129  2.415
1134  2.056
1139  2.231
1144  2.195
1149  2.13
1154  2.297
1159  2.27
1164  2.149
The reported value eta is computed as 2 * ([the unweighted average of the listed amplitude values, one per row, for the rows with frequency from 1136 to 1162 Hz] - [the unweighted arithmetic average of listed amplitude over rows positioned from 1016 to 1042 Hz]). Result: 0.10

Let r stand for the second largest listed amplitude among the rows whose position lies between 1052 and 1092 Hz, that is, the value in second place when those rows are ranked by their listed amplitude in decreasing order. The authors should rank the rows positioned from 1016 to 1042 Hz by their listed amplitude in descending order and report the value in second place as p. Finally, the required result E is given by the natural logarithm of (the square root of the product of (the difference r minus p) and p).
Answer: -1.02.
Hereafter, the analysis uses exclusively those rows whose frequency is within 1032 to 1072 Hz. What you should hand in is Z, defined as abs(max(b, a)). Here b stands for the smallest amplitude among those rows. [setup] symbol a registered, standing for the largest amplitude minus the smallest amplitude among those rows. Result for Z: 2.07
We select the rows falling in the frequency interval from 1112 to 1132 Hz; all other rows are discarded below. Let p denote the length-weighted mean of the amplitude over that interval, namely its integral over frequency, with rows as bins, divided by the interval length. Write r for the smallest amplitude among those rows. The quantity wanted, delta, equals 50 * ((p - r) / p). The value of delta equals 1.2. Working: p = 2.30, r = 2.24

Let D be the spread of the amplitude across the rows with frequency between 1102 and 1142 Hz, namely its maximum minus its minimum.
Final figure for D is 0.36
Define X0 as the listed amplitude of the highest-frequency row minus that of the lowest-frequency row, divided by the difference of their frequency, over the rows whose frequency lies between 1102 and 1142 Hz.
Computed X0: -0.004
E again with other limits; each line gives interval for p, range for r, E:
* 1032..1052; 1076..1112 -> -0.70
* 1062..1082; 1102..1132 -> -0.73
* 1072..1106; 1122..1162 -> -1.60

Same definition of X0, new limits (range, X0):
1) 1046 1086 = 0.001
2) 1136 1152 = -0.010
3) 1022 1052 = -0.005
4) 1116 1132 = 0.011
